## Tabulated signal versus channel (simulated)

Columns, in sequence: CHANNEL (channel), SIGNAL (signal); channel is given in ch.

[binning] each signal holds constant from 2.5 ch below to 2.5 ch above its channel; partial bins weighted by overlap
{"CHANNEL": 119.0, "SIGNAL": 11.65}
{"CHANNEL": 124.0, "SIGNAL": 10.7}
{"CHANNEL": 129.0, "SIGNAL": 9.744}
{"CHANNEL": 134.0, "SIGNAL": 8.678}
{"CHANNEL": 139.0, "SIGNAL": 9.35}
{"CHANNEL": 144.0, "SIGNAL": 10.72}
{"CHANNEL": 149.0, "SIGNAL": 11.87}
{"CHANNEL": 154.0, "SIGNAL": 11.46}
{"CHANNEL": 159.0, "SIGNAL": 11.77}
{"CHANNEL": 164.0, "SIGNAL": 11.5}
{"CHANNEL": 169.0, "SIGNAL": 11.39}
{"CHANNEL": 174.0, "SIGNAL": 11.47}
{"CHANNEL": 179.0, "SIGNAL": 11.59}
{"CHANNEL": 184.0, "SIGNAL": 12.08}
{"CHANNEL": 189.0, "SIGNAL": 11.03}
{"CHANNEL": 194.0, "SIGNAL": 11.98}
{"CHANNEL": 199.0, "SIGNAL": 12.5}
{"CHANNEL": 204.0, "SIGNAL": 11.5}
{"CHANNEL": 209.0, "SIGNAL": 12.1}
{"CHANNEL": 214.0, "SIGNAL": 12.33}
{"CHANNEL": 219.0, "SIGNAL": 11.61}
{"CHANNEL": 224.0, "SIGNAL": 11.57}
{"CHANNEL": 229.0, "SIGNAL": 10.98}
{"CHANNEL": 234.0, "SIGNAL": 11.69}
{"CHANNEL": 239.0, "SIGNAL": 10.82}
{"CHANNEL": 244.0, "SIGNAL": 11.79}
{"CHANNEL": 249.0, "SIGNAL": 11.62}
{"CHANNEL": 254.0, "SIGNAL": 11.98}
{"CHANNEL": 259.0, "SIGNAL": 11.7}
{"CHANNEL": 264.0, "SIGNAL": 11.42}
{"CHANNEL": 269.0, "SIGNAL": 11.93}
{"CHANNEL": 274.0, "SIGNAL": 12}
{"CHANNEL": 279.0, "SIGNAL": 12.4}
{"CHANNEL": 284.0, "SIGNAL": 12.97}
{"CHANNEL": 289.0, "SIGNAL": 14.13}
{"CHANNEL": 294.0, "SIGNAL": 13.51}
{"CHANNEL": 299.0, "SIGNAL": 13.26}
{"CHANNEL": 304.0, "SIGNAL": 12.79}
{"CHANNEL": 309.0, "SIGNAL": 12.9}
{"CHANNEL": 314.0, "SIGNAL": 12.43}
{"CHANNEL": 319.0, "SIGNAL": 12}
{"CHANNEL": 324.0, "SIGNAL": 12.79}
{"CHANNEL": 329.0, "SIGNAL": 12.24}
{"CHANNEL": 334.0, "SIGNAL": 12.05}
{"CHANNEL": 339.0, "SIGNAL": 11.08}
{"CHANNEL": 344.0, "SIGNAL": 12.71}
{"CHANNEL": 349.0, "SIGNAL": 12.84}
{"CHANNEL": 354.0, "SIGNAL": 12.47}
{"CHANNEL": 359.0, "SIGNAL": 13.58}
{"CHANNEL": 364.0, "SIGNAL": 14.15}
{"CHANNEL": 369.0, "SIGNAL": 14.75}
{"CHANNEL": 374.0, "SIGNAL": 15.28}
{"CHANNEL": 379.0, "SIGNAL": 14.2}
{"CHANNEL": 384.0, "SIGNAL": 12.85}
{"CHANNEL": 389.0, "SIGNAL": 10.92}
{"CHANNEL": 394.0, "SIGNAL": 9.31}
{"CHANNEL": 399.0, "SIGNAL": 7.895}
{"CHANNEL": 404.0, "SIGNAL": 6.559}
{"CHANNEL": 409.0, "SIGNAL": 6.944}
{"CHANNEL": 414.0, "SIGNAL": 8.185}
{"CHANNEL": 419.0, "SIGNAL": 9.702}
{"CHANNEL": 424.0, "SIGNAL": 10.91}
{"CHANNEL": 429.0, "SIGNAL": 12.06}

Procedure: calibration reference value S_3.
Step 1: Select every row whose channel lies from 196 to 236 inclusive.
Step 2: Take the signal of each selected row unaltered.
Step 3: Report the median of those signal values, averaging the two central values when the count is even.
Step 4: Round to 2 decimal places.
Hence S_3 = 11.65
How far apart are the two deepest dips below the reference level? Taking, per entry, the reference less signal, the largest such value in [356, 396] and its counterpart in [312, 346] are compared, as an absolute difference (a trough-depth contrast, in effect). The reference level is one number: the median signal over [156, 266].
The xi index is 1.8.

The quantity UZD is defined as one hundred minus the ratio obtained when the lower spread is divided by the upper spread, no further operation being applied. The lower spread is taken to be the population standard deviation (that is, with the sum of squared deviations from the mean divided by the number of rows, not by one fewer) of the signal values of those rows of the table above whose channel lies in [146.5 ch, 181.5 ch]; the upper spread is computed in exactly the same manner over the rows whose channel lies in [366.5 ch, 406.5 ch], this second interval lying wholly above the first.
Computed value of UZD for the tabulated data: 99.9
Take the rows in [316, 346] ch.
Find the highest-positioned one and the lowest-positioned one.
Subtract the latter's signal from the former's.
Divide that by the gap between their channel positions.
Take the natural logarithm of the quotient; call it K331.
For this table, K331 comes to -3.6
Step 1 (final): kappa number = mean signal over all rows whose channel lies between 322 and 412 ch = 11.8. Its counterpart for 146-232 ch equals 11.7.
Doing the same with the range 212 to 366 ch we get 12.3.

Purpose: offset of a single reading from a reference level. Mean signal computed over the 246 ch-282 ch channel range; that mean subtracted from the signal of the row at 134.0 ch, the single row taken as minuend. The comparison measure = -3.2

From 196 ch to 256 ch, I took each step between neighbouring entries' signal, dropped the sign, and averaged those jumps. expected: 0.57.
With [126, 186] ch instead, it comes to 0.55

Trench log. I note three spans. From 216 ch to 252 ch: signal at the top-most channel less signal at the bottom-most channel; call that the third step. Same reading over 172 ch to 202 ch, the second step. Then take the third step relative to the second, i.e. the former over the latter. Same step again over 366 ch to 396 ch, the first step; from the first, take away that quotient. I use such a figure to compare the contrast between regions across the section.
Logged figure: -5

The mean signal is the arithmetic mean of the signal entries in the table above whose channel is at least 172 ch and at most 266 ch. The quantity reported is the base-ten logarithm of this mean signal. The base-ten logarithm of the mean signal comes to 1.067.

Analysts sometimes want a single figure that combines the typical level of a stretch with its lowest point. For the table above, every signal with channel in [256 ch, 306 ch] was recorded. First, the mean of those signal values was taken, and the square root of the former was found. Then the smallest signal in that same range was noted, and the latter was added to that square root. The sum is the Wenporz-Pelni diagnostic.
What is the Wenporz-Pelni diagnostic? 15.0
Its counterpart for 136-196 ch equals 12.7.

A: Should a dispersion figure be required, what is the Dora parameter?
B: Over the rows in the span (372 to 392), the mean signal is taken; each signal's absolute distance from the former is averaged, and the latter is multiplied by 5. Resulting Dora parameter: 7.1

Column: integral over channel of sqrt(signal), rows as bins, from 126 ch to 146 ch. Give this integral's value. 62.0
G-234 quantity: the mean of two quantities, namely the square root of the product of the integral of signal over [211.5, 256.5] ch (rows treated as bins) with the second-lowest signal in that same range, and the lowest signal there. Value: 43.3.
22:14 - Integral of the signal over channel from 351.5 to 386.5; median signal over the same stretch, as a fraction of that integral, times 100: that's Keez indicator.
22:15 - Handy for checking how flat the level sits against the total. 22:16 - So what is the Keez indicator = 2.91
